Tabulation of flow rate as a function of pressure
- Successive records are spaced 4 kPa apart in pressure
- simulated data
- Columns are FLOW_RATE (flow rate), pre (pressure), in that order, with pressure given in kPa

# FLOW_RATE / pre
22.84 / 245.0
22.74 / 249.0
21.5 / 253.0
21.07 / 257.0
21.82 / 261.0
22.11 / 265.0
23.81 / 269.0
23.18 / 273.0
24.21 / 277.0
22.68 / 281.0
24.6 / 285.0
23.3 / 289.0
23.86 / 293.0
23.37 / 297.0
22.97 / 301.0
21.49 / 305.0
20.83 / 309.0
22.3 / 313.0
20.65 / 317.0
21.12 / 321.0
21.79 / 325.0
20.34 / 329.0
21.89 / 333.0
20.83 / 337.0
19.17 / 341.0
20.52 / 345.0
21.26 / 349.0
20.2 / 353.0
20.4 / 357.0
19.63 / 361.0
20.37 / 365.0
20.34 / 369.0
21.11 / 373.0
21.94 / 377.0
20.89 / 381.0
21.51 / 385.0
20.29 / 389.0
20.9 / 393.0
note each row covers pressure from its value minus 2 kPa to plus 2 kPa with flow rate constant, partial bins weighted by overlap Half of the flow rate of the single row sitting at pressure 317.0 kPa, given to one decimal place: 10.3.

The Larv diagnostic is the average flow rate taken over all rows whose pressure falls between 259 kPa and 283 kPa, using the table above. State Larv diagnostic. 23.0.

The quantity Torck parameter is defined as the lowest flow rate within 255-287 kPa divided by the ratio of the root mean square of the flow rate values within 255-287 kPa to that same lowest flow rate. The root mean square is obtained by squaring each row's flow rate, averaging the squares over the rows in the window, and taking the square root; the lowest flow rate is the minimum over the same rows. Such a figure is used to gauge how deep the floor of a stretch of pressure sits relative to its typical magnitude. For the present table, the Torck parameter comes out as 19.3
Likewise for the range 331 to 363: 17.9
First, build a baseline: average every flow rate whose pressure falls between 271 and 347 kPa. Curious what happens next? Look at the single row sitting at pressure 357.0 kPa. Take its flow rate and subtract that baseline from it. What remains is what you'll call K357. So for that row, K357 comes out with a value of -1.66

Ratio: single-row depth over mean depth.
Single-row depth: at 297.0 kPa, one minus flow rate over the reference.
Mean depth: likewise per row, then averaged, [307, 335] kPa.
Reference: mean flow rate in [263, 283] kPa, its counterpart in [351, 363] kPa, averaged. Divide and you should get -5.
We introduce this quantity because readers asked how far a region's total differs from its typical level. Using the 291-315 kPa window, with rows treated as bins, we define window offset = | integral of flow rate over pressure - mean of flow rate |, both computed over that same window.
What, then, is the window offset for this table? 517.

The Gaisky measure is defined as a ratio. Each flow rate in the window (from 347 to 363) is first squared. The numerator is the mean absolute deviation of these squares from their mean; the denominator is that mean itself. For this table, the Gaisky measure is 0.05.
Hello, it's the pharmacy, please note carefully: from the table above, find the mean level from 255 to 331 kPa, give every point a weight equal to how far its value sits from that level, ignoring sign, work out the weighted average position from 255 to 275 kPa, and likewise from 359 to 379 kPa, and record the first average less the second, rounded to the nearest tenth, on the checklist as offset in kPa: -101.7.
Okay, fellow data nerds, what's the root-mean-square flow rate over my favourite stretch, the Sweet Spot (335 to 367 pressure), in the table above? 20.3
